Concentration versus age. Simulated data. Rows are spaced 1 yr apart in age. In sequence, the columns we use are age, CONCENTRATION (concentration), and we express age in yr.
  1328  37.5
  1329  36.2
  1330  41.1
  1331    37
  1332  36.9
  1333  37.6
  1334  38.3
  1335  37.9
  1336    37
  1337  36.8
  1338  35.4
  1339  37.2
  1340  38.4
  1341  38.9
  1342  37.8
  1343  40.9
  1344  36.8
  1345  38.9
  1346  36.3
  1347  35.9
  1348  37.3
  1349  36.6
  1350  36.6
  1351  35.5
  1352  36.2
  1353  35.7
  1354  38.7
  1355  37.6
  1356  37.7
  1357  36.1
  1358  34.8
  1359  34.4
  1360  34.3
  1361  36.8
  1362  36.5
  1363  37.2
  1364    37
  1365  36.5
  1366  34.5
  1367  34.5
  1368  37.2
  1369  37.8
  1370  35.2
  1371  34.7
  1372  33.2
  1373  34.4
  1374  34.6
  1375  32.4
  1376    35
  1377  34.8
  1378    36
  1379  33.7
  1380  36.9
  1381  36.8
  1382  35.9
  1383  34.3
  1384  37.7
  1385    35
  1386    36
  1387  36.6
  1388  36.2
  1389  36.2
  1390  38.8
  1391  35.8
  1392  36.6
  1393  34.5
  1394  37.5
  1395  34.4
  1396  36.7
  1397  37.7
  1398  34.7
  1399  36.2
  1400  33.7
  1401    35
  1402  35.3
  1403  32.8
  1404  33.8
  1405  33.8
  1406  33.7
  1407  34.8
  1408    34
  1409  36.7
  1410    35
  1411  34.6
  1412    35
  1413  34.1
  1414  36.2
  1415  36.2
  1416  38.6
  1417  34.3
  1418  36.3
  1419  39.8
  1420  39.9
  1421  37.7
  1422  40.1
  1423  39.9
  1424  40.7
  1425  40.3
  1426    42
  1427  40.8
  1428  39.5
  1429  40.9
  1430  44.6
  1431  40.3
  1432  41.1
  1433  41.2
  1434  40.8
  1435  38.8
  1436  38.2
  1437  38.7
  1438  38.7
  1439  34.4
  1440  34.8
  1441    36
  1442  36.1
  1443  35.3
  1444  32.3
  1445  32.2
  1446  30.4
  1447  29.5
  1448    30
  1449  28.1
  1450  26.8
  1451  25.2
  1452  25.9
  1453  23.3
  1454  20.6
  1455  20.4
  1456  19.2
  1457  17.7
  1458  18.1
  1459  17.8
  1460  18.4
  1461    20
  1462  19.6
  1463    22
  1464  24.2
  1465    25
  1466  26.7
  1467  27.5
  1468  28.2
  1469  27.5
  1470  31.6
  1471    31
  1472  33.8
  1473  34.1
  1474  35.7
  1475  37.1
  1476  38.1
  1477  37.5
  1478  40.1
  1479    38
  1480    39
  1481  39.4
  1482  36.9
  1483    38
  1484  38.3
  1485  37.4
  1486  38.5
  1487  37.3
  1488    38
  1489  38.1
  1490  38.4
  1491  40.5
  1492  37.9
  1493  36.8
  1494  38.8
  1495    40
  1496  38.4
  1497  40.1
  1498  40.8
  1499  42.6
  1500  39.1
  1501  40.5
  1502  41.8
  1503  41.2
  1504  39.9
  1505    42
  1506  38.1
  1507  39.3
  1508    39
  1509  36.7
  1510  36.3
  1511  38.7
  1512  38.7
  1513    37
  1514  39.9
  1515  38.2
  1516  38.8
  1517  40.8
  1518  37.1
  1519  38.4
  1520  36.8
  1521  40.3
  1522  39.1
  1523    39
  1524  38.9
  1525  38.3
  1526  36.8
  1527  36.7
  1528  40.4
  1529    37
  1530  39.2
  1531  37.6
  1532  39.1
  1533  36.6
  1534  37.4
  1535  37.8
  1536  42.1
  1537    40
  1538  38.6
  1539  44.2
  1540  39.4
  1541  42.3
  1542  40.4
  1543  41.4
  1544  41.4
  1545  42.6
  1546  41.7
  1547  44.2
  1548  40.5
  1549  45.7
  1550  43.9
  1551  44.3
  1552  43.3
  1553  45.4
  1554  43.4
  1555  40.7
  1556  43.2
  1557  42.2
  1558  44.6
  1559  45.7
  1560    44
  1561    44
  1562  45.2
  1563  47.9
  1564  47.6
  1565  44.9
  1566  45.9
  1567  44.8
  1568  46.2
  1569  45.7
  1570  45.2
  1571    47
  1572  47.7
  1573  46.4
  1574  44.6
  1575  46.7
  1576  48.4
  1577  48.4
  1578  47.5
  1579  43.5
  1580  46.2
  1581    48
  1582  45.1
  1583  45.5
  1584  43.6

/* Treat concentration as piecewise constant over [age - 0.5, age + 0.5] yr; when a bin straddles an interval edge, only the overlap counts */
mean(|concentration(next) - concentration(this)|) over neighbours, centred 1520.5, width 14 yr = 1.4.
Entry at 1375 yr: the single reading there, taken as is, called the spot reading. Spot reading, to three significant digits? 32.4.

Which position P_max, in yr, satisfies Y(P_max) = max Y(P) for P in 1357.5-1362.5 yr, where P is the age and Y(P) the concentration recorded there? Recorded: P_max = 1361 yr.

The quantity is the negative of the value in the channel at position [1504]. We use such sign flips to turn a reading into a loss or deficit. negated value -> -40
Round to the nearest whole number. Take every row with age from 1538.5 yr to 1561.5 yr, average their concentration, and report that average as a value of 43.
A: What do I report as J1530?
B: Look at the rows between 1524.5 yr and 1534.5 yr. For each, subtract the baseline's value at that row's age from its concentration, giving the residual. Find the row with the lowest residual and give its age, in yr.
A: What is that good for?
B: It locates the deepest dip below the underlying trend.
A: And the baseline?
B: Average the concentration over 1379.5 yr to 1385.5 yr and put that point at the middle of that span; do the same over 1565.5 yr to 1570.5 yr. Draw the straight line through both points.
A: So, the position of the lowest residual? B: 1533 yr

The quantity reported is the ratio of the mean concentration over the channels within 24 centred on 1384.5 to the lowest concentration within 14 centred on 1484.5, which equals 0.97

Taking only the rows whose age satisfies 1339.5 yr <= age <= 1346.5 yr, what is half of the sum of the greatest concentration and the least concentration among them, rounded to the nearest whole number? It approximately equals 39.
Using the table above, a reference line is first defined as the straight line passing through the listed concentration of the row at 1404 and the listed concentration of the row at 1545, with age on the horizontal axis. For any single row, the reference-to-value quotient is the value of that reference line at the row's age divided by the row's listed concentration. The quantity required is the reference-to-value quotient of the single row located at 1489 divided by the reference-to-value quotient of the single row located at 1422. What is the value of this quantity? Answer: 1.18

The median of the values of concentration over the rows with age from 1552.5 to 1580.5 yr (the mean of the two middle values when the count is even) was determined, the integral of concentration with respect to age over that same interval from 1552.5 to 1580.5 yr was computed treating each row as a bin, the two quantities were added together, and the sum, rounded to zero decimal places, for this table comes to 1319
